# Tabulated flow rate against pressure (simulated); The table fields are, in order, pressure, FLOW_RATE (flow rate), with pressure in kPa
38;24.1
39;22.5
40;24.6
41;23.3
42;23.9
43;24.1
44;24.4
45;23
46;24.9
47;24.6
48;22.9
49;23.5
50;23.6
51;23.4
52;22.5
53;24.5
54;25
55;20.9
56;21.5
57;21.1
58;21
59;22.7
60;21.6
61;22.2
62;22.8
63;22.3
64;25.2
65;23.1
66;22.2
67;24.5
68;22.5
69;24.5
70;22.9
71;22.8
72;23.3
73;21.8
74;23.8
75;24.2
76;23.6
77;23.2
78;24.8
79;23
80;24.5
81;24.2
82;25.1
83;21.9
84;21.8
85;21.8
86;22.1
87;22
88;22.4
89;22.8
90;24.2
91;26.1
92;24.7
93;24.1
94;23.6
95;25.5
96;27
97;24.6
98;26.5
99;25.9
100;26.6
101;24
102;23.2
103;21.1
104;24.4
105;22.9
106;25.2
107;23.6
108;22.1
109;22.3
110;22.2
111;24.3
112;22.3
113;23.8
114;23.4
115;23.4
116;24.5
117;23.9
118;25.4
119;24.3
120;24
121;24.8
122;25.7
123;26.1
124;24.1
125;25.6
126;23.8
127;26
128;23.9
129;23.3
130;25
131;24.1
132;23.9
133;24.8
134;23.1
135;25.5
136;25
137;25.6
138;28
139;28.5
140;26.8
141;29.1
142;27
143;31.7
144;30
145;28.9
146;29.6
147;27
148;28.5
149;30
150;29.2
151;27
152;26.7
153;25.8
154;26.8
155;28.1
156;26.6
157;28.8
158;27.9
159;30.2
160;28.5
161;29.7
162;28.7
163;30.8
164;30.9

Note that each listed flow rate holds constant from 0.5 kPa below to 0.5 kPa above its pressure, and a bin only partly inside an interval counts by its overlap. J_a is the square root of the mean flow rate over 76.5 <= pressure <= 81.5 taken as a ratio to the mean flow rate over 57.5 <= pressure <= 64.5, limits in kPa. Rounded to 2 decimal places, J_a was 1.03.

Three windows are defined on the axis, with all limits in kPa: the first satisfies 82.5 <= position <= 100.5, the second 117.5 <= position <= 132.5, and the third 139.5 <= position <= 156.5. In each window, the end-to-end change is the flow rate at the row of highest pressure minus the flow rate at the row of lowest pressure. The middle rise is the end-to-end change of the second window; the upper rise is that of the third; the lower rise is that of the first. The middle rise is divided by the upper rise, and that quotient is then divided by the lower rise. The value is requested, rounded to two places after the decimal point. 1.60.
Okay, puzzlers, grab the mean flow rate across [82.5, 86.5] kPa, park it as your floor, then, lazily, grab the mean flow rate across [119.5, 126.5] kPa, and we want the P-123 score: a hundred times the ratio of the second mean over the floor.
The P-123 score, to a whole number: 114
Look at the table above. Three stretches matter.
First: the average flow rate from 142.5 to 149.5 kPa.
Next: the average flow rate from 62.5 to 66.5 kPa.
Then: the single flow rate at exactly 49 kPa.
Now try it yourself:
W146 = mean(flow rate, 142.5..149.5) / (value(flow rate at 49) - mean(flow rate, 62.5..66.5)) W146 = 98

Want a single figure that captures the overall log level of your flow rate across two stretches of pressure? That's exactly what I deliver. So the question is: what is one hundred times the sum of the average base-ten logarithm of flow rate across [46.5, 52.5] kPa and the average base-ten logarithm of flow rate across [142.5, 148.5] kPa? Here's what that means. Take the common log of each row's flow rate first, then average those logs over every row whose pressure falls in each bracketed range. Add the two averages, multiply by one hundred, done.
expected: 284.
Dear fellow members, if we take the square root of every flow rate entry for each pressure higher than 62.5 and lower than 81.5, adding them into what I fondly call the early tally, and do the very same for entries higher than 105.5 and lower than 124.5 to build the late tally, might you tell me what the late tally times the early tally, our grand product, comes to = 8562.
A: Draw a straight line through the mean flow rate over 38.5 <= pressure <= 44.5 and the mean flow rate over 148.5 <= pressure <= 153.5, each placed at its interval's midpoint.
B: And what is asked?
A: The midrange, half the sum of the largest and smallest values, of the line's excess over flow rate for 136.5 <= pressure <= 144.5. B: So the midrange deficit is -1.3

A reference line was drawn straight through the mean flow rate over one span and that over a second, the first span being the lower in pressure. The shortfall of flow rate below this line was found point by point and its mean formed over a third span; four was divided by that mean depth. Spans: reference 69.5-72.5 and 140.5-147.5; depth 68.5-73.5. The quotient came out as -67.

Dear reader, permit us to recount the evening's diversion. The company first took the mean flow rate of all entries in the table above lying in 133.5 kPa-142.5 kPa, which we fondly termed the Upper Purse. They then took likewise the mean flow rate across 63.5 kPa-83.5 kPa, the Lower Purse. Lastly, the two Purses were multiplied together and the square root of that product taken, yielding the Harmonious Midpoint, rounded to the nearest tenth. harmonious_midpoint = 25.0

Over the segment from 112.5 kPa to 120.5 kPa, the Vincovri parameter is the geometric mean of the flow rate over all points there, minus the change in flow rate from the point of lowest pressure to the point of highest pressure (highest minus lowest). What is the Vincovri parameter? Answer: 23.9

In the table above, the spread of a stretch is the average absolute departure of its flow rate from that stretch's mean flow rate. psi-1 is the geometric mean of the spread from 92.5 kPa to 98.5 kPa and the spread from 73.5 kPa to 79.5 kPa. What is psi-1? 0.75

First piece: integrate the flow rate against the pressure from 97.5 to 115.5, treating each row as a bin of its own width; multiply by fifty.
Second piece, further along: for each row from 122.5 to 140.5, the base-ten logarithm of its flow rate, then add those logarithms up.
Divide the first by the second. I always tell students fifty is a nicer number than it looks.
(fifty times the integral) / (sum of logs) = 848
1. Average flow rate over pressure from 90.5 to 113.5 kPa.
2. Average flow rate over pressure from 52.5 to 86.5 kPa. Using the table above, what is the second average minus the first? -1.2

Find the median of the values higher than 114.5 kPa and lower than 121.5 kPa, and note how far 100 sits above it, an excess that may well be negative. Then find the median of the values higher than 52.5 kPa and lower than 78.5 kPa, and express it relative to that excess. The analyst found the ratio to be 0.302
